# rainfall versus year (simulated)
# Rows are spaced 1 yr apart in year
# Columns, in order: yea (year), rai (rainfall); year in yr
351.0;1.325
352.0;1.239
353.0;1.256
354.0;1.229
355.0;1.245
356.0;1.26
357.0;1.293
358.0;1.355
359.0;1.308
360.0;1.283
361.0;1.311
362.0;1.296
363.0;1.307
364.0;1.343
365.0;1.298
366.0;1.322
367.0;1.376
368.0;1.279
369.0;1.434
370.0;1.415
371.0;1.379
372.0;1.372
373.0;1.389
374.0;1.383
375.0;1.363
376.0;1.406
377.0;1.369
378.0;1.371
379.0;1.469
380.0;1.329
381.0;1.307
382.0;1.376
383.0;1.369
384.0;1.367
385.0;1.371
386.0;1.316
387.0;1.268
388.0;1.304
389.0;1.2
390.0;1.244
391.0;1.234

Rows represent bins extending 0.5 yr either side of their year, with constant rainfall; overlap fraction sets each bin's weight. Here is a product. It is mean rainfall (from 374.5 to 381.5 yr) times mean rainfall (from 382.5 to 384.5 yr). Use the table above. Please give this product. 1.88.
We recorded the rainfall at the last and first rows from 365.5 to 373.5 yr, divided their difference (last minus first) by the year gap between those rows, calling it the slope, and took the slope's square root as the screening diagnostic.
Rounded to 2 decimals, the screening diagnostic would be 0.10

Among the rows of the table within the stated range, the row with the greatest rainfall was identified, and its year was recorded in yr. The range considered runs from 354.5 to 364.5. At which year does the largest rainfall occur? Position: 358.0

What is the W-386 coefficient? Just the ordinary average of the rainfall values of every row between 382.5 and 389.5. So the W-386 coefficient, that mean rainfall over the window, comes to 1.31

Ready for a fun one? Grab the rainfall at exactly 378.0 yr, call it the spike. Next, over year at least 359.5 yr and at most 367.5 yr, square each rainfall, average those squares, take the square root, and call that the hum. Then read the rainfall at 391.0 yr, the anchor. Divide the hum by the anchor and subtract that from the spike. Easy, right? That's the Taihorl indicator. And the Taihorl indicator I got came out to 0.30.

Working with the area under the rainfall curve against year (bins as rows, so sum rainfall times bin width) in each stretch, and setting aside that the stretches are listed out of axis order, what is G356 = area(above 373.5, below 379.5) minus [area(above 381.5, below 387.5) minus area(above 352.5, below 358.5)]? 7.93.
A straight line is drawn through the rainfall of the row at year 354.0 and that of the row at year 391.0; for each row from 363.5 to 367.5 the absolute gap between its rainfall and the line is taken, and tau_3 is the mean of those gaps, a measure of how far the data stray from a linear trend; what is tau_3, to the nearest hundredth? 0.10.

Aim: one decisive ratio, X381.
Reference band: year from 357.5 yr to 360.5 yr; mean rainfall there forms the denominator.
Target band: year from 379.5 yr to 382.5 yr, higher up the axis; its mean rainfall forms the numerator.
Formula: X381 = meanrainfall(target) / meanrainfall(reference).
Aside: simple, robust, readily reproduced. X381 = 1.02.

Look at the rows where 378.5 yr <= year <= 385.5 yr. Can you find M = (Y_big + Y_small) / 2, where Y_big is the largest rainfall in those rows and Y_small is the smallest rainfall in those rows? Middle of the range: 1.39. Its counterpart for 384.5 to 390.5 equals 1.29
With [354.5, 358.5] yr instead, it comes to 1.30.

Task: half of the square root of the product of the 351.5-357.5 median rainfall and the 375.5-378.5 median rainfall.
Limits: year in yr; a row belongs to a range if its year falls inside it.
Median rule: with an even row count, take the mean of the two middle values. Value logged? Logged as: 0.655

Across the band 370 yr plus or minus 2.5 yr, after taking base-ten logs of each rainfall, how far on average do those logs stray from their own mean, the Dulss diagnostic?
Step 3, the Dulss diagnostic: 0.0129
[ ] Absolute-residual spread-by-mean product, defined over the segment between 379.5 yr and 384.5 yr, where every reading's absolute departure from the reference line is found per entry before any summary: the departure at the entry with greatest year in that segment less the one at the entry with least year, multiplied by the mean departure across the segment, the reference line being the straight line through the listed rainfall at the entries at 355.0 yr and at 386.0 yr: 0.0012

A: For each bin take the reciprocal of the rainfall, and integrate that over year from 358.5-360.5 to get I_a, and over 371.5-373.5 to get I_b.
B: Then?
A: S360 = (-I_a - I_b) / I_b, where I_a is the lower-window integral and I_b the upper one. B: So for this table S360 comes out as -2.07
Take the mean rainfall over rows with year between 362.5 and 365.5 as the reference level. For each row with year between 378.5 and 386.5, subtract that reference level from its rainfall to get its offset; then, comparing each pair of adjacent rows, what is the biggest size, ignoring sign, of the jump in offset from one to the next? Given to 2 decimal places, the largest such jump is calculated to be 0.14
